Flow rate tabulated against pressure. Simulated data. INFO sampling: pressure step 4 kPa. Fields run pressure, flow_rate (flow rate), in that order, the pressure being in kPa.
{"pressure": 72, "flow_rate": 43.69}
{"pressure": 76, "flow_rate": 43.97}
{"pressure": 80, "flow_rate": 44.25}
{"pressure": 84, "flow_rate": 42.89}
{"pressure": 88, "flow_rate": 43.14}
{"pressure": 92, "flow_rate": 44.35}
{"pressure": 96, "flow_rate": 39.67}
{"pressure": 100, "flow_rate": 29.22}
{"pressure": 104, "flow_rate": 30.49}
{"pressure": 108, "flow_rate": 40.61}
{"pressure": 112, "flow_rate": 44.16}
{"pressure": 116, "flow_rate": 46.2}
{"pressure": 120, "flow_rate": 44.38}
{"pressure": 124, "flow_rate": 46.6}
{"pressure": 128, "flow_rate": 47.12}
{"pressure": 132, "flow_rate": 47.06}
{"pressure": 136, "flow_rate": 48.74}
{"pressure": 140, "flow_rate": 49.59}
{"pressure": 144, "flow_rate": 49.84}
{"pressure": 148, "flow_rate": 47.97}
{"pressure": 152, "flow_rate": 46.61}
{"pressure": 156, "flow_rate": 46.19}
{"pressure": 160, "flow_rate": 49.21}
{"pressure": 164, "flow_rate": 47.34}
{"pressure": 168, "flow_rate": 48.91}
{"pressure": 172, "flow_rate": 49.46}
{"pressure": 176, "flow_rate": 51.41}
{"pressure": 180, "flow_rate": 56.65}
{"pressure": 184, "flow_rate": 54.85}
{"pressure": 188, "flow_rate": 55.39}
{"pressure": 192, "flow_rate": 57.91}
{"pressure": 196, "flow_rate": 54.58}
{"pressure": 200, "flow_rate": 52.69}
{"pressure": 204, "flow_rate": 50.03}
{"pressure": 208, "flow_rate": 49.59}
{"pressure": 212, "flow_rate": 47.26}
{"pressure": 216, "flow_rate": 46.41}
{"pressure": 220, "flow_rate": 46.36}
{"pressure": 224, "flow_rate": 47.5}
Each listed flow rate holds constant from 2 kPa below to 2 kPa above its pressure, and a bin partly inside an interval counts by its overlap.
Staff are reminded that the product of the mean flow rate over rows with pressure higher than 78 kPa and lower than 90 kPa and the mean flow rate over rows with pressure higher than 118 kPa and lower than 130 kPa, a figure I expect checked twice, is 1999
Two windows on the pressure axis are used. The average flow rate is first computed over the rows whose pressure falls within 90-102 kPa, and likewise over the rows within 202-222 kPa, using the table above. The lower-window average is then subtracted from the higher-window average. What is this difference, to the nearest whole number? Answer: 10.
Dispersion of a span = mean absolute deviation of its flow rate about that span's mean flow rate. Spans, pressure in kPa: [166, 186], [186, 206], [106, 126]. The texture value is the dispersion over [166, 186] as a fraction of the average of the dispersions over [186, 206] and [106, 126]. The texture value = 1.5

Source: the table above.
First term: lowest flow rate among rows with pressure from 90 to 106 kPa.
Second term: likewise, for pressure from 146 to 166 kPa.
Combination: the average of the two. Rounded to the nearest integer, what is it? 38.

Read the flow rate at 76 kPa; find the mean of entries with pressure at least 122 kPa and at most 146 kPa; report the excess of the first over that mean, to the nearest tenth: -4.2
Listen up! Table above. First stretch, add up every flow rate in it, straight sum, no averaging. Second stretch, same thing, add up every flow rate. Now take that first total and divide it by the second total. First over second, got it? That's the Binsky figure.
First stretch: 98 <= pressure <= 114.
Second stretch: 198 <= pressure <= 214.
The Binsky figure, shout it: 0.72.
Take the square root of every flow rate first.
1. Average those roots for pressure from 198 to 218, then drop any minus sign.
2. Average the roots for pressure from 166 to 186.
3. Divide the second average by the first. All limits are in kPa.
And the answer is 1.03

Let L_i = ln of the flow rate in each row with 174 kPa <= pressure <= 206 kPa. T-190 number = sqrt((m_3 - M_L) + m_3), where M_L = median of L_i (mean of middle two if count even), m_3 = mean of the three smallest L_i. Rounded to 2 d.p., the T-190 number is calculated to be 1.97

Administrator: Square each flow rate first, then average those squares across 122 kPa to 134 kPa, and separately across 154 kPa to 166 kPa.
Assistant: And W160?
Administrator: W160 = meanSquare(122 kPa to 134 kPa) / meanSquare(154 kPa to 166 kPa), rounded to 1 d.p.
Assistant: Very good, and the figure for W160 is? 1.0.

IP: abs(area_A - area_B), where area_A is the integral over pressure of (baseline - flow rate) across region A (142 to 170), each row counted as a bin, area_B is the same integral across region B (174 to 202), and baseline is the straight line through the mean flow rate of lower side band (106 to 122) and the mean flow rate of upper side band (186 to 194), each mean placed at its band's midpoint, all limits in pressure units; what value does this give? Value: 39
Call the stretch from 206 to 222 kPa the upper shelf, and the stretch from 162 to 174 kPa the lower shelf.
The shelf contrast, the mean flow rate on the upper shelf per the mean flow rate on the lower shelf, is 0.98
